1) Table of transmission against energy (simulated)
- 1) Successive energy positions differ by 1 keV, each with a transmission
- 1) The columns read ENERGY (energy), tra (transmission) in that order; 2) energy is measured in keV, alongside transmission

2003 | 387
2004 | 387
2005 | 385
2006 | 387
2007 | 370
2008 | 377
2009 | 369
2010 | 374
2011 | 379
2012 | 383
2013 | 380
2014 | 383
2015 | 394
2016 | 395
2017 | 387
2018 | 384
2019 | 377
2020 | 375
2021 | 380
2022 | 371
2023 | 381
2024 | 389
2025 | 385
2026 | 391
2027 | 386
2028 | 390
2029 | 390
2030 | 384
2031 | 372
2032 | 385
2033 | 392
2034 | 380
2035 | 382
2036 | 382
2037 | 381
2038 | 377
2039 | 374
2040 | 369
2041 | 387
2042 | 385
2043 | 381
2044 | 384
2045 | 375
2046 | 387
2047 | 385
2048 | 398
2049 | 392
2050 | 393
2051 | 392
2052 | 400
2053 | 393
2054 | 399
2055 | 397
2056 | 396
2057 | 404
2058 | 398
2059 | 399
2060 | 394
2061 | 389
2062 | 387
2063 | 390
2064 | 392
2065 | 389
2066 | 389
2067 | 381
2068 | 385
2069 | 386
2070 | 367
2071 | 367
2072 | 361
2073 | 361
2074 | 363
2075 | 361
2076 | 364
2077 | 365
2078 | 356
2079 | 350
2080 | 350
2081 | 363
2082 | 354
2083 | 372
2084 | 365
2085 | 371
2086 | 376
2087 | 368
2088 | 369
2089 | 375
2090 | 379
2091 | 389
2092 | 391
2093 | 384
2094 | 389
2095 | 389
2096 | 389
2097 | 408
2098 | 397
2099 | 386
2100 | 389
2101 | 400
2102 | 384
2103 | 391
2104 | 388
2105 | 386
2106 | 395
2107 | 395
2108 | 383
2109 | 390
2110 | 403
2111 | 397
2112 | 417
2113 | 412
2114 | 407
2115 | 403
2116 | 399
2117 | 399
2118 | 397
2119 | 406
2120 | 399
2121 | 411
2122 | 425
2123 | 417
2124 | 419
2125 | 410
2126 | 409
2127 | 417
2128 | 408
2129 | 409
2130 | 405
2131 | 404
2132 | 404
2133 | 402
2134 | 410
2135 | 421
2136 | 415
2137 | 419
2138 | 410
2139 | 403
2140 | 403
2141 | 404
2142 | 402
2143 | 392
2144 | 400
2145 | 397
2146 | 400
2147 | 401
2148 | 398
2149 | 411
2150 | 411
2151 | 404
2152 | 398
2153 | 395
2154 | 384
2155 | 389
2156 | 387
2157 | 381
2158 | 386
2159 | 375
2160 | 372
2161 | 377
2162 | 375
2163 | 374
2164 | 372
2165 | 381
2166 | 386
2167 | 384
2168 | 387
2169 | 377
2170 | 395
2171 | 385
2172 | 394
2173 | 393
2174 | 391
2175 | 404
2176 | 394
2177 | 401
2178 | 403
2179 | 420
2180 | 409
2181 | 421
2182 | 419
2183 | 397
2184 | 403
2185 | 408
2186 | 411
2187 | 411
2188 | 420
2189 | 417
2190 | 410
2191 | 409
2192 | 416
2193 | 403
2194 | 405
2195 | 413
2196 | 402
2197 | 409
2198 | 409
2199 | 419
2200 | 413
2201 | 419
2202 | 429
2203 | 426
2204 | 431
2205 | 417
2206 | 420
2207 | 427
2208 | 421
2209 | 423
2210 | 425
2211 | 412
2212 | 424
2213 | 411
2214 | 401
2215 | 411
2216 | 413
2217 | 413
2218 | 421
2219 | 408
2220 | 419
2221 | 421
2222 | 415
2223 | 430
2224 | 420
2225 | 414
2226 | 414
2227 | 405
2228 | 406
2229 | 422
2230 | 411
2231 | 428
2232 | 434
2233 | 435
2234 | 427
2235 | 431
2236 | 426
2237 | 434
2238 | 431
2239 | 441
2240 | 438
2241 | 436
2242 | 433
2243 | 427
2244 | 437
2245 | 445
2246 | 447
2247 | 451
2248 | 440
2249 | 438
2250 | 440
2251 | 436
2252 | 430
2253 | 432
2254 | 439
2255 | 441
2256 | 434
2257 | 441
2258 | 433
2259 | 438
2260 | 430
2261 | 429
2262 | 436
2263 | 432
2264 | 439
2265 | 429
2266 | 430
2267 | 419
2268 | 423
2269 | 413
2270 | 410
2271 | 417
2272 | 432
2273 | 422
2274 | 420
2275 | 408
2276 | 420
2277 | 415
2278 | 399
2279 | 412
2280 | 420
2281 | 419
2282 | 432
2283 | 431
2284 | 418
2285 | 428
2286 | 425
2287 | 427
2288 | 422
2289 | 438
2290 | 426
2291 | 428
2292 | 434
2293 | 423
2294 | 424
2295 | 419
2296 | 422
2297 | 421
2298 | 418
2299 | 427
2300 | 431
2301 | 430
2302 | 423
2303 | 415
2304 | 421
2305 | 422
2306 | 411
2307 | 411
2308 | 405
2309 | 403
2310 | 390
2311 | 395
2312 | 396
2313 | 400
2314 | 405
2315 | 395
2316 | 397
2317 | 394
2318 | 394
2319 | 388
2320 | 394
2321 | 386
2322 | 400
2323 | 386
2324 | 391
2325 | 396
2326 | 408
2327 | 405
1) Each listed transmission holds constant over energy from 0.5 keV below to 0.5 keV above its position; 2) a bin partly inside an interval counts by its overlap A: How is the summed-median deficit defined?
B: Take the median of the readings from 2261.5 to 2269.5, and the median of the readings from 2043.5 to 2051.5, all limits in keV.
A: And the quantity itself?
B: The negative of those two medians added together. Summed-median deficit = -819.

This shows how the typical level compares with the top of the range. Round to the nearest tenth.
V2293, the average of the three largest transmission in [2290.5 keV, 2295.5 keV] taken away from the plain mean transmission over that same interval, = -3.1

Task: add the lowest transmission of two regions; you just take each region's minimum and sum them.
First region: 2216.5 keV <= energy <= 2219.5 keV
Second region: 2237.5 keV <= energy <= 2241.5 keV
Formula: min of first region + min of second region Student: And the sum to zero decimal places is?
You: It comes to 839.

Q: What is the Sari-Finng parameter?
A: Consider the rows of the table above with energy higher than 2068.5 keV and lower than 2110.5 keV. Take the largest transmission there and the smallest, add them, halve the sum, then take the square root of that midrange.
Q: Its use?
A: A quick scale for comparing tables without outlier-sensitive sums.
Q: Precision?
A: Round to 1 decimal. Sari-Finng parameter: 19.5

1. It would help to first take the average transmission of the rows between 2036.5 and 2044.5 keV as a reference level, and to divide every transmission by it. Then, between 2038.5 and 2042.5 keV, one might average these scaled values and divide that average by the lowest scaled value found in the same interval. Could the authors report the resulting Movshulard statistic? 1.03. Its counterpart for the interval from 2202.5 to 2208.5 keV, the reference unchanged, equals 1.02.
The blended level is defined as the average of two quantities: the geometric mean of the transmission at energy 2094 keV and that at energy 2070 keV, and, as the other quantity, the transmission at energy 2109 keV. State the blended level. 384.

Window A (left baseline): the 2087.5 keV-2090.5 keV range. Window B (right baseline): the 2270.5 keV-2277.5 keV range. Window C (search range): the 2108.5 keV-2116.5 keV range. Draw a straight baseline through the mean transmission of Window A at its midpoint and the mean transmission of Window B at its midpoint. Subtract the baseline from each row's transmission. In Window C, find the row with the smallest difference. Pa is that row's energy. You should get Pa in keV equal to 2109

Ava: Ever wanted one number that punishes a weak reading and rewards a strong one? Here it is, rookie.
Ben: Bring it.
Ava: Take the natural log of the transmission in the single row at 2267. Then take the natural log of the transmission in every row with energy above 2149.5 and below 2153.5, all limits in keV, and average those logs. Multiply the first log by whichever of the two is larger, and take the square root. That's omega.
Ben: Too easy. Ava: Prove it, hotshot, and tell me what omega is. 6.04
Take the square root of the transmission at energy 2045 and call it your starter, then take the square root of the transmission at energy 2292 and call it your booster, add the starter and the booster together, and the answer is 40.2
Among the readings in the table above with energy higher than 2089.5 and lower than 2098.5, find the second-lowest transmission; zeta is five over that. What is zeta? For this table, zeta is 0.0130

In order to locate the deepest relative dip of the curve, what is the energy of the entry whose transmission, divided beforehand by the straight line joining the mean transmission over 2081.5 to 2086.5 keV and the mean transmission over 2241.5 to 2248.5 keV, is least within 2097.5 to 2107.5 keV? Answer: 2102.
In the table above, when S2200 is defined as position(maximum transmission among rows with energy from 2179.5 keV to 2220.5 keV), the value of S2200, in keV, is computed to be 2204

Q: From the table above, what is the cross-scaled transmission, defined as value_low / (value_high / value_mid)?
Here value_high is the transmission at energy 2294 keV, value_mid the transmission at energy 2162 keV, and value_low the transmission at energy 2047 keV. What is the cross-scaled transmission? 341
